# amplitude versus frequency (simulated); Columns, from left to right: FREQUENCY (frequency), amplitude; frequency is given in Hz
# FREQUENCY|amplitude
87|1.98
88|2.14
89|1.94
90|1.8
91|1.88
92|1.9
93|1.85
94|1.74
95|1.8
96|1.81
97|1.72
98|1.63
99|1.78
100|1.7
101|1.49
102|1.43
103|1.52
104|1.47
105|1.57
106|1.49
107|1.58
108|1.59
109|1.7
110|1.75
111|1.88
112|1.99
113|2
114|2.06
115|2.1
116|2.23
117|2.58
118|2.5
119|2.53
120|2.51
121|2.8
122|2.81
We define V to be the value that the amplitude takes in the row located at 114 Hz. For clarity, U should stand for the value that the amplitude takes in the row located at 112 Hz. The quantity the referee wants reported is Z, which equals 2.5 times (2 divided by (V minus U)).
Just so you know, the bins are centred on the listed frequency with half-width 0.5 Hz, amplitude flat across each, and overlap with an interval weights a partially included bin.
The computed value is 71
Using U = 1.99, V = 2.06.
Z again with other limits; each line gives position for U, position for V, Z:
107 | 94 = 31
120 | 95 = -7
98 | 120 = 6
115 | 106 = -8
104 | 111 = 12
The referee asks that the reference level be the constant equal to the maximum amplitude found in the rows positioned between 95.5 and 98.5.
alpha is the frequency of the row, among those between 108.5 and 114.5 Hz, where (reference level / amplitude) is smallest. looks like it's 114 Hz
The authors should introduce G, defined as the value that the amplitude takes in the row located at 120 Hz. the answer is 2.51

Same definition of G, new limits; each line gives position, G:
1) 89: 1.94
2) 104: 1.47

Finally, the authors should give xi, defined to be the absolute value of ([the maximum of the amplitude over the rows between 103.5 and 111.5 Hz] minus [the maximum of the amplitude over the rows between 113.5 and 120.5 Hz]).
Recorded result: 0.70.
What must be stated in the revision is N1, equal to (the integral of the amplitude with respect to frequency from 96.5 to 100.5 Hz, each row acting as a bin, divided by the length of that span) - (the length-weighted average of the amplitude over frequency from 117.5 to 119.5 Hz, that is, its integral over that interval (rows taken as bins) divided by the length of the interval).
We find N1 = -0.81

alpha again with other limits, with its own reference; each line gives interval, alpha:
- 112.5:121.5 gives 121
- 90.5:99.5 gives 92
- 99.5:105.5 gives 100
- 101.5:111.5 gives 111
